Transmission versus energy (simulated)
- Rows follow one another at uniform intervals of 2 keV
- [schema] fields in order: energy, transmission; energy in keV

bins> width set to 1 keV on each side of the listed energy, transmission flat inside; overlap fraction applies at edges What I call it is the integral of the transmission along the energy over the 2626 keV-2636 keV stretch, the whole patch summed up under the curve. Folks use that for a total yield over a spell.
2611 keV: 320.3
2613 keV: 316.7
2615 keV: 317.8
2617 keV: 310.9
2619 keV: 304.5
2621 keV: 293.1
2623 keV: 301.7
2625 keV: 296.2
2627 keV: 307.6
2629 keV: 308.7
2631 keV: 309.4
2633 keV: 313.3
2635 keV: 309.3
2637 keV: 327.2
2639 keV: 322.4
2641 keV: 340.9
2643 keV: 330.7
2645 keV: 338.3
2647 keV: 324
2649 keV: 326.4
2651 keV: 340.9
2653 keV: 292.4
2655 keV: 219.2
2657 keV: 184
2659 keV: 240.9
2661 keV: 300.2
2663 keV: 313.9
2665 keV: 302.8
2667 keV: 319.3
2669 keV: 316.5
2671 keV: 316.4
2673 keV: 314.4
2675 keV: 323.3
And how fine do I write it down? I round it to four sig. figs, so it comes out 3097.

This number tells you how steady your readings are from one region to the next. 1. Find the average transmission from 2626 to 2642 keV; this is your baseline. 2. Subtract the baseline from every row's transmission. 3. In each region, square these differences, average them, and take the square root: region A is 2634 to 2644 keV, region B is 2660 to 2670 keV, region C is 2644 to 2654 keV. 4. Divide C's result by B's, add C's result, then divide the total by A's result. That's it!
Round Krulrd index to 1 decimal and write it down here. 1.5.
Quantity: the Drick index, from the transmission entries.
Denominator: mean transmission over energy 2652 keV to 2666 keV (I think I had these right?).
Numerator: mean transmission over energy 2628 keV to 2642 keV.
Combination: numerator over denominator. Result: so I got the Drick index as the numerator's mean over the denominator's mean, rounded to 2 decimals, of 1.20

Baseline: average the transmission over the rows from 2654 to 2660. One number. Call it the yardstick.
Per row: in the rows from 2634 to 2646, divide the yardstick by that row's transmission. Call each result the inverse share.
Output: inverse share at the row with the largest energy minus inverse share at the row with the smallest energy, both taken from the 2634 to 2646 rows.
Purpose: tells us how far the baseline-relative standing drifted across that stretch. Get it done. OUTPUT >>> -0.06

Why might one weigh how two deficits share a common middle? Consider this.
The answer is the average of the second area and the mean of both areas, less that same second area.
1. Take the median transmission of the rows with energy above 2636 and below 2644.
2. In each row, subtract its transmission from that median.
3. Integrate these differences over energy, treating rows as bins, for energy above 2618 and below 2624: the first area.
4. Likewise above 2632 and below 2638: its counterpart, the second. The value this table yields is 25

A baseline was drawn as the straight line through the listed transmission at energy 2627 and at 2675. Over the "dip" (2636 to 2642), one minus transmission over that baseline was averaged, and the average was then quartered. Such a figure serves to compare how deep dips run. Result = -0.015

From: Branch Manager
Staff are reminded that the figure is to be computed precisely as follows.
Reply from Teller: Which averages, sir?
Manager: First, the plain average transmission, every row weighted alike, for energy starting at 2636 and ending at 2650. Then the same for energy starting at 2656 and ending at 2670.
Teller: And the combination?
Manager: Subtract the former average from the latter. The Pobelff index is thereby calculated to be -47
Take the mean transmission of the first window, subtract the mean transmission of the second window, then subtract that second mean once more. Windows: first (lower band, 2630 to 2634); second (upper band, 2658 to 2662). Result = -230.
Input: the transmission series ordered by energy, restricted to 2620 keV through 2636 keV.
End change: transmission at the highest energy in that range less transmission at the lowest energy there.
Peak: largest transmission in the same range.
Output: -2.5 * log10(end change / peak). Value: 3.2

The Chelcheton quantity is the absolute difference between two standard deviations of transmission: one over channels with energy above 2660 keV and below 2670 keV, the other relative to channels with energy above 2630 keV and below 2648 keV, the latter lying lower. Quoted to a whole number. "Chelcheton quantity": 3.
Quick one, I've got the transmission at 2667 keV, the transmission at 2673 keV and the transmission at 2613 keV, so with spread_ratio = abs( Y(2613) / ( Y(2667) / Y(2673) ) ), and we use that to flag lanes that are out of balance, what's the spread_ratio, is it 312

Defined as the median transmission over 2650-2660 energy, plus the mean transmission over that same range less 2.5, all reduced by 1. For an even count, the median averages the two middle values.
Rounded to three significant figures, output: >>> 493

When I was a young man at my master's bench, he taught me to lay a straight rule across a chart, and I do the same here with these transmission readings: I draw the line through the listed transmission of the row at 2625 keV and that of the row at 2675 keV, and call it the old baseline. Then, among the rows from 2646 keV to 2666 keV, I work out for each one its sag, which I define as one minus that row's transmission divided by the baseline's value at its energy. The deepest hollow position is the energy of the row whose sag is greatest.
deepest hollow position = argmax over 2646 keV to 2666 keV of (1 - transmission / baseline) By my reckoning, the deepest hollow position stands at 2657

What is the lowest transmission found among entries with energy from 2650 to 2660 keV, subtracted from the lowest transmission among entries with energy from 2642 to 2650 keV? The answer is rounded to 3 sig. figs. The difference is 140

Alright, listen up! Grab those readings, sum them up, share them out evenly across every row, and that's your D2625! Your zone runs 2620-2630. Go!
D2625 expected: 301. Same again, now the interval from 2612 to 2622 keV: 309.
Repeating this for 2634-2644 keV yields 326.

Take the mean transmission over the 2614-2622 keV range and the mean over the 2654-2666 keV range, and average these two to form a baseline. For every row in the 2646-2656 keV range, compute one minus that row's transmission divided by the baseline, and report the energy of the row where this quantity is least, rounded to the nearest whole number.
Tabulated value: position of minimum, 2651 keV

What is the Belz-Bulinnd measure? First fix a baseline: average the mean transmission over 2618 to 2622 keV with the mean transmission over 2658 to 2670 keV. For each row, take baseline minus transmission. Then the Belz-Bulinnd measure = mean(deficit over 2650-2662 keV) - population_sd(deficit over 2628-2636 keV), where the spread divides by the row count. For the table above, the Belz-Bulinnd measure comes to 34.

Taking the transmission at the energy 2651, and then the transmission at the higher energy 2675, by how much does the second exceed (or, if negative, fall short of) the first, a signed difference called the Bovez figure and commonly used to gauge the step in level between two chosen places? -18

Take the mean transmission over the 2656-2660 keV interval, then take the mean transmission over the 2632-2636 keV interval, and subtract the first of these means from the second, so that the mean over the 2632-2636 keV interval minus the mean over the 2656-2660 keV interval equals 99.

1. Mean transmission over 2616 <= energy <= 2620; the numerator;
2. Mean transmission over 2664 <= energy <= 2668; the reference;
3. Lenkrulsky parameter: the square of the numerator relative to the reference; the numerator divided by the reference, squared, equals 0.98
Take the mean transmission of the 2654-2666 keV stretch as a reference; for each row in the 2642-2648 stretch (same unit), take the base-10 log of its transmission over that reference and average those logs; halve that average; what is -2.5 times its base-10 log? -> 3.20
